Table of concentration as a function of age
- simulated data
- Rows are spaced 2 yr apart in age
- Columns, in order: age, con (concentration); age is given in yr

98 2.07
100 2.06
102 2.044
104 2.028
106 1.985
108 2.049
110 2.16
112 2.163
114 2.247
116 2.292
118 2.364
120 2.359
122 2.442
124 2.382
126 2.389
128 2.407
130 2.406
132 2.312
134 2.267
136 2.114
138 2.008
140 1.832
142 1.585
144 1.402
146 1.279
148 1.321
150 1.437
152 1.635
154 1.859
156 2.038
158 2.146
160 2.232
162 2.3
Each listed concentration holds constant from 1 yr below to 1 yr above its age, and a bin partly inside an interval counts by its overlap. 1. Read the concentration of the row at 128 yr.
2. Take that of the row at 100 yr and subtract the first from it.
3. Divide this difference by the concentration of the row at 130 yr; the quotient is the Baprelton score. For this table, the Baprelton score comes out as -0.14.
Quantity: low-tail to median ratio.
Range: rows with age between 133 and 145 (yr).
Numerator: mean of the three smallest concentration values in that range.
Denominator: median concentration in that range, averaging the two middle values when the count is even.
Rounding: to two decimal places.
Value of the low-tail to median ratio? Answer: 0.84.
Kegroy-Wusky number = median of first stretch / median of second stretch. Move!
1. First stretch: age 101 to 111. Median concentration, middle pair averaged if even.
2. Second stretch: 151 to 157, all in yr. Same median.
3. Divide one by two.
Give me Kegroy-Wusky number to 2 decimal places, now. 1.10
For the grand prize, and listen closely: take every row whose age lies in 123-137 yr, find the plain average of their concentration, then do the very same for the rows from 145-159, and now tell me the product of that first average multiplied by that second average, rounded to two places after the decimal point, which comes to 3.89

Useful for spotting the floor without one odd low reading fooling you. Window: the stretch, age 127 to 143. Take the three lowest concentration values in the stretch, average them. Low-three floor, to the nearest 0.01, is 1.81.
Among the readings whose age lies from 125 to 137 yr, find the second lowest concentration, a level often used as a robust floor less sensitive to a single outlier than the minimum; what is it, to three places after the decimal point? 2.267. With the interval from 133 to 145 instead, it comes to 1.585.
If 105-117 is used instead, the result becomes 2.049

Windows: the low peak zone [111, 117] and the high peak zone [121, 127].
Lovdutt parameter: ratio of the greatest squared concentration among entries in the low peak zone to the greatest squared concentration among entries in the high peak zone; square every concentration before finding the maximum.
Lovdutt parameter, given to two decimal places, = 0.88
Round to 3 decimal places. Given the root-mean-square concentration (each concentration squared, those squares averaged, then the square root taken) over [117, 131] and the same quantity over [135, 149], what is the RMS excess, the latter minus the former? -0.715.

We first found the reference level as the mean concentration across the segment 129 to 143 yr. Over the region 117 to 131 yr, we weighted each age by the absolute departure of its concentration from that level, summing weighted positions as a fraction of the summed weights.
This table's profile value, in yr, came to 124.2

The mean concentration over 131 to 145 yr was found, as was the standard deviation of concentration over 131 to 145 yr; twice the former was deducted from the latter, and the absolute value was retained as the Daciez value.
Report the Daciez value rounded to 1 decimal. 3.5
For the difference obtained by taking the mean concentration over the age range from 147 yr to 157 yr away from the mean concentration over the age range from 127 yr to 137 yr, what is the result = 0.6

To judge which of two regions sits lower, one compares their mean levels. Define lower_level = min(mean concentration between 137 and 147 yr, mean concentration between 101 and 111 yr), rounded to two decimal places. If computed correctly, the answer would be 1.62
